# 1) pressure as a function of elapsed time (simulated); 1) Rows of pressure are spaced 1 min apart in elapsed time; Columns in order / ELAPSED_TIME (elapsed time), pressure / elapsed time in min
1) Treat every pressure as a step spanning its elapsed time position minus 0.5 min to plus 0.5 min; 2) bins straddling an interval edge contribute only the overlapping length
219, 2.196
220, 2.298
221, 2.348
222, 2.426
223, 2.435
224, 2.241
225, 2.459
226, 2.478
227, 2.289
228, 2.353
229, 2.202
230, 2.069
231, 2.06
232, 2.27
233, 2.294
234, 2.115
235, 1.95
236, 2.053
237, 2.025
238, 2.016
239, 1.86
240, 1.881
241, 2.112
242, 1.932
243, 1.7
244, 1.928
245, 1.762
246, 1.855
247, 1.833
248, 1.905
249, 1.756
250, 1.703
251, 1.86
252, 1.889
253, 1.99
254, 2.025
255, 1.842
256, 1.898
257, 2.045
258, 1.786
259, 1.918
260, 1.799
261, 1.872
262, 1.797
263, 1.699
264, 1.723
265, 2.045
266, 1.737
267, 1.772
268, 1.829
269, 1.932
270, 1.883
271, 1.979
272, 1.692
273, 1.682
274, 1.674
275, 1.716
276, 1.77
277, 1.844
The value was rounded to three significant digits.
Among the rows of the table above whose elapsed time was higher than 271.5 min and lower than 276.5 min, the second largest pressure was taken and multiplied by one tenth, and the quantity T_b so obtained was 0.172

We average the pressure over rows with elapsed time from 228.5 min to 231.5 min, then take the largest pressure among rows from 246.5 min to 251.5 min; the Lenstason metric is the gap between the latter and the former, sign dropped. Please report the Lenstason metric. 0.21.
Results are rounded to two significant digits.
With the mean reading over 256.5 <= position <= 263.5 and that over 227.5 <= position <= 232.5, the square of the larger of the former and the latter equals 4.8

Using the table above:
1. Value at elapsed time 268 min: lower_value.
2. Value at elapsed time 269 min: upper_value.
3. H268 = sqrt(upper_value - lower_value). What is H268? 0.32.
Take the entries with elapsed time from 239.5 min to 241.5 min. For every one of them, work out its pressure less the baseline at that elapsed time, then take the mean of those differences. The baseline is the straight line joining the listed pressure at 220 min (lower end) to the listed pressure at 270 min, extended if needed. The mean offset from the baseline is -0.13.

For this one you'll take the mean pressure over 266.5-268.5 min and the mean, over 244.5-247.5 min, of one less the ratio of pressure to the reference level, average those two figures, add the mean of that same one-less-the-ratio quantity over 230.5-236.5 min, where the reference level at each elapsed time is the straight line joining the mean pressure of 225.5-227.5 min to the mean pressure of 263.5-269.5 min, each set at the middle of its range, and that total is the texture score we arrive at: 1.04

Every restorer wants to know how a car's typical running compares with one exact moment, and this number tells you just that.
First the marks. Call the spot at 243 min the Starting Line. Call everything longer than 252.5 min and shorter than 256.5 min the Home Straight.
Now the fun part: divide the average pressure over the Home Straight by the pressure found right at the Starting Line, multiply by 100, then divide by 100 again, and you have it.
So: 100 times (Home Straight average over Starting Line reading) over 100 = 1.14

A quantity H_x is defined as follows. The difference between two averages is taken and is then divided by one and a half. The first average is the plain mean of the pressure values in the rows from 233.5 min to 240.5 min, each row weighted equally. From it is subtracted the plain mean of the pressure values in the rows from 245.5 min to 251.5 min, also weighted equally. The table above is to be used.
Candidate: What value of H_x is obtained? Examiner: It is 0.1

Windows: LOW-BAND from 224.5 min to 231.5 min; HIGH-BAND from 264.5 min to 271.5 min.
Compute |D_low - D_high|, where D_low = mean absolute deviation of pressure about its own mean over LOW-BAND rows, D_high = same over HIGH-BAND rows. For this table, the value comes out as 0.051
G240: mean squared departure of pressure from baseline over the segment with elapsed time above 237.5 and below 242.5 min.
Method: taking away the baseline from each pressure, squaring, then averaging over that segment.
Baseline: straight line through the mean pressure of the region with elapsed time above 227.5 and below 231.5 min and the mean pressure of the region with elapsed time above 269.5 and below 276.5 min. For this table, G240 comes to 0.0222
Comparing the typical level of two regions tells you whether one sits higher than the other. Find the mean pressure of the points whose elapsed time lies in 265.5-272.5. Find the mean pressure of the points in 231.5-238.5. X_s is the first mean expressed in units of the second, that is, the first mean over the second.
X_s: 0.87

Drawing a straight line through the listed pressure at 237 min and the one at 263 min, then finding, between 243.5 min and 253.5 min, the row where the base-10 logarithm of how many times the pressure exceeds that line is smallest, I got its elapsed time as 250 min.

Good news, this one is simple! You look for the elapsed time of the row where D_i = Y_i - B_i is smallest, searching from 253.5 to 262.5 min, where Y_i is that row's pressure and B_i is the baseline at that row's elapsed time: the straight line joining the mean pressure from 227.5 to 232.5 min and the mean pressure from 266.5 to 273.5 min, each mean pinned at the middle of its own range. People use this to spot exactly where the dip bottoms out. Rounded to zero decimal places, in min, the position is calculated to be 258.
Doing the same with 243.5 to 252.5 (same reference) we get 250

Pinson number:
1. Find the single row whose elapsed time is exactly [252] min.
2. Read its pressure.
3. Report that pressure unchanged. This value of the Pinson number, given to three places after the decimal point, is 1.889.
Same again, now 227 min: 2.289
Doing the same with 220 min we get 2.298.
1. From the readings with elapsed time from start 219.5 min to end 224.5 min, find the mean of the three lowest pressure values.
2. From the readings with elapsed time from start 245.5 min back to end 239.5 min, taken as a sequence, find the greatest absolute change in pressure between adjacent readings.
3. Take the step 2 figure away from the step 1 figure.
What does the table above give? 2.06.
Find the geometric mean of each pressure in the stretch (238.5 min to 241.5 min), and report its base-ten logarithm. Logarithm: 0.290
